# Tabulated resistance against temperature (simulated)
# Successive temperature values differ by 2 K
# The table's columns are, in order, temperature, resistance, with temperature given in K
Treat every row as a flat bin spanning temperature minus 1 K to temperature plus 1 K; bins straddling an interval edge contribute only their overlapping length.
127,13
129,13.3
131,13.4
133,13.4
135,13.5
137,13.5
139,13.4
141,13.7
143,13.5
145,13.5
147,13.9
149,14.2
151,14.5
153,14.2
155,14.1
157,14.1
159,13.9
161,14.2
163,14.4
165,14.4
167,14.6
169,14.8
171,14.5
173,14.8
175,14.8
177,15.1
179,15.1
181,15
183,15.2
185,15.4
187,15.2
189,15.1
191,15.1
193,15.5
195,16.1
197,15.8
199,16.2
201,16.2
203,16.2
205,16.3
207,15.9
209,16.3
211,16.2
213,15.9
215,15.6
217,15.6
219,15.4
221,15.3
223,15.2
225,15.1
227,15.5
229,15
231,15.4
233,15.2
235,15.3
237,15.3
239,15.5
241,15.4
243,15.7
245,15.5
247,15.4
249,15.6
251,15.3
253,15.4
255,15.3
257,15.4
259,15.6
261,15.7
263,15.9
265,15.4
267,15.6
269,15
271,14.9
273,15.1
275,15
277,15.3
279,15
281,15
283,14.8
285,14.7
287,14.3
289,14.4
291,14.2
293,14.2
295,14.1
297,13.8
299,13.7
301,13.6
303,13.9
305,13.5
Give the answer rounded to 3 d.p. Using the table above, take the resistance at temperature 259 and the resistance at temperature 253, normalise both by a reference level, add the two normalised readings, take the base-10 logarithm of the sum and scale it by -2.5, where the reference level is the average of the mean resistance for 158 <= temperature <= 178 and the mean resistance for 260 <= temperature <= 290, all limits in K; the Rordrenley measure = -0.802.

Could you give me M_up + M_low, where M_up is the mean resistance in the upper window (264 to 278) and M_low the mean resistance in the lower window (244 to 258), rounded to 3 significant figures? 30.6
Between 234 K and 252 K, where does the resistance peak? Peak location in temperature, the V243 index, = 243 K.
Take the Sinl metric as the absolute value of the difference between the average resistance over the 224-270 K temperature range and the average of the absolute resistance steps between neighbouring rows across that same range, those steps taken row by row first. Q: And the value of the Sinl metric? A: 15.2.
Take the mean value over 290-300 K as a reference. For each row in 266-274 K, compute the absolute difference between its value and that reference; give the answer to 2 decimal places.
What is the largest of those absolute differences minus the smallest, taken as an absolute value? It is 0.70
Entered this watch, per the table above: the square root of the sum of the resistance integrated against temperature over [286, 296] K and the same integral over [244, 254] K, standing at 17.2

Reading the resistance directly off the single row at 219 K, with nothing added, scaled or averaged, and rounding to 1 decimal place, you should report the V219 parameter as 15.4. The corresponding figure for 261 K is 15.7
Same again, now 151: 14.5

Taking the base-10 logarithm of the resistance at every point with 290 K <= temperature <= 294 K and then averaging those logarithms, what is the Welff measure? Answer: 1.15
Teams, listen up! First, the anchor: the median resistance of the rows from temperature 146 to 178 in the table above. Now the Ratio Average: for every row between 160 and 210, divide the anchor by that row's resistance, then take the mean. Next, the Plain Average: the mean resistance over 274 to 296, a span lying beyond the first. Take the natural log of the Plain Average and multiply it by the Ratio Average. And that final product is 2.53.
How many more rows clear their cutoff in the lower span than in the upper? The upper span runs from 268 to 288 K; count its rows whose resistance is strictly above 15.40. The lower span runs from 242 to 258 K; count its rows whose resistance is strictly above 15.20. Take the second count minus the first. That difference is 8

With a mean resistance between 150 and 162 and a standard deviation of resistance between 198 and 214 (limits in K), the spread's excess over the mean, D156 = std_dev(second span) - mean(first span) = -14.0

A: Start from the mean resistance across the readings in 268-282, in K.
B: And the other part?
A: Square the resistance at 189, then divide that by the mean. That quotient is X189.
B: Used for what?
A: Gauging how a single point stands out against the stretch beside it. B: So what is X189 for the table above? 15.2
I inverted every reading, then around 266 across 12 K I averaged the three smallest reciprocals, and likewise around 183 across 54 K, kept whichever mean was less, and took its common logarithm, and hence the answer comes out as -1.21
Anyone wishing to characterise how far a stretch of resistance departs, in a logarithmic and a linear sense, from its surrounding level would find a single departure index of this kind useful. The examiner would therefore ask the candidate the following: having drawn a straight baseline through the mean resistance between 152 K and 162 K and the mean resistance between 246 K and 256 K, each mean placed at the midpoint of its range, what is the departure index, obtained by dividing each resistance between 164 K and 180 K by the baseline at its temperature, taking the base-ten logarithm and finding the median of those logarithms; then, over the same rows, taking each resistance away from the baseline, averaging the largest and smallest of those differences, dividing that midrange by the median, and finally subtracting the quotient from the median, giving 33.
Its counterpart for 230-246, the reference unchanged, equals 51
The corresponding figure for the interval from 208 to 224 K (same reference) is 43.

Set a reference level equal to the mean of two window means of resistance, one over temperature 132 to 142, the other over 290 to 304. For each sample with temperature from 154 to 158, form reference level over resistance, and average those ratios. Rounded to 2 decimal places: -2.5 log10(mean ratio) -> 0.03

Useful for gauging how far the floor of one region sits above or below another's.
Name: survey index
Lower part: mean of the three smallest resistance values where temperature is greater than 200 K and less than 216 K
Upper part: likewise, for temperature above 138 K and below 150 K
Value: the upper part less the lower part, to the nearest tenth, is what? -2.3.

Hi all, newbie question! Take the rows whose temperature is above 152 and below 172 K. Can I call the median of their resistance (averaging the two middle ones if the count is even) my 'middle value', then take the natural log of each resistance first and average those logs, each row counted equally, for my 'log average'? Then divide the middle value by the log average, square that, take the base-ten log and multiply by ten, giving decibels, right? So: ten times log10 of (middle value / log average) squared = 14.6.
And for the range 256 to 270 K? 15.1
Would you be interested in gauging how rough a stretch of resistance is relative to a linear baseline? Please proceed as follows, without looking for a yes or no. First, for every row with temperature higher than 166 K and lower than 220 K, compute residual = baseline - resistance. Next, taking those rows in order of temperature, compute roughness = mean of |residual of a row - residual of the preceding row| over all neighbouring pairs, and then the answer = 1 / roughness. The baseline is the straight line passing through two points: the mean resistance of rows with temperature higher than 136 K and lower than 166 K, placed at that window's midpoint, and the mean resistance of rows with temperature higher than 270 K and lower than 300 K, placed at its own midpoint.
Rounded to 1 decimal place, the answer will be 4.8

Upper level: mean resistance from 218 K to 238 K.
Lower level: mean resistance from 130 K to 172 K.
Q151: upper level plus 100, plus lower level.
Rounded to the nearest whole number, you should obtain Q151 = 129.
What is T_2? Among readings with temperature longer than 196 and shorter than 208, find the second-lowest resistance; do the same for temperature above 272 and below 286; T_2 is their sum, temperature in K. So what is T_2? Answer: 30.7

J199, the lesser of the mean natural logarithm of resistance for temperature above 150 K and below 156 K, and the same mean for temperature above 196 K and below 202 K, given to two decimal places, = 2.66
